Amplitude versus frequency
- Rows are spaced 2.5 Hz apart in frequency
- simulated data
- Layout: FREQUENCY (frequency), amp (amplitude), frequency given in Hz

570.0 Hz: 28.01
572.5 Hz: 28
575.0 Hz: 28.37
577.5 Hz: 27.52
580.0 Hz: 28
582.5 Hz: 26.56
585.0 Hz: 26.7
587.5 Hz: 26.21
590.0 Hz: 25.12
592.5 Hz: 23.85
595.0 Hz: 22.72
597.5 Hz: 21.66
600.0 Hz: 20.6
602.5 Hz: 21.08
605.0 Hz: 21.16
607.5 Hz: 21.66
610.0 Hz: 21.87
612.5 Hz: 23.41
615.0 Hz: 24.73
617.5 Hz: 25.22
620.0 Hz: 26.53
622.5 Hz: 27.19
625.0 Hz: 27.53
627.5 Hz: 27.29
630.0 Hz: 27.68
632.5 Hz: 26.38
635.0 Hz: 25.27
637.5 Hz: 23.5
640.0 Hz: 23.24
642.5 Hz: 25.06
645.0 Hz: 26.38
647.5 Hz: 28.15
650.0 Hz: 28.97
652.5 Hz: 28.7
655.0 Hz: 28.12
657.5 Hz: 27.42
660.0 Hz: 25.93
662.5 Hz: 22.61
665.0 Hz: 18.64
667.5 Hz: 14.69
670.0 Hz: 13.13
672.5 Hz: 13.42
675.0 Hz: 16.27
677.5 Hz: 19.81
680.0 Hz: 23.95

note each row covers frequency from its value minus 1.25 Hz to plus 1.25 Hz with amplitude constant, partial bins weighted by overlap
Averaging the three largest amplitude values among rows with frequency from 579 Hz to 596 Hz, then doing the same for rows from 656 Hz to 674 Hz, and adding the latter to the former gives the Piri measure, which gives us 52.4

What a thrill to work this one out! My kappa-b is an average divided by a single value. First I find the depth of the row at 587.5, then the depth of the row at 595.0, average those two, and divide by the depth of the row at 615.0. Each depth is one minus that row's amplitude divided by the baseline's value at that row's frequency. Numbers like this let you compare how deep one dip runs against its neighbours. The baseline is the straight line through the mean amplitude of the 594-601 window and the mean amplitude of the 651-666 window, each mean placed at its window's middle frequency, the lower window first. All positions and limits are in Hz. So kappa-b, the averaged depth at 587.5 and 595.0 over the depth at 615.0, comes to 1.7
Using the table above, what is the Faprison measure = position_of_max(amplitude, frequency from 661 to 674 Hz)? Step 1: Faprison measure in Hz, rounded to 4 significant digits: 662.5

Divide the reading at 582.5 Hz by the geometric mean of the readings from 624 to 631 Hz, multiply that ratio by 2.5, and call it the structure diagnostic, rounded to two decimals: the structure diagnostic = 2.41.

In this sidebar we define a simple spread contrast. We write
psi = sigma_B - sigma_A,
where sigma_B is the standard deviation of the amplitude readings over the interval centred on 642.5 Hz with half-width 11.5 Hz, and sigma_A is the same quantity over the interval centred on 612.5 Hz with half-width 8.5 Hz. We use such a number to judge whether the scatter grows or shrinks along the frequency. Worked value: 0.1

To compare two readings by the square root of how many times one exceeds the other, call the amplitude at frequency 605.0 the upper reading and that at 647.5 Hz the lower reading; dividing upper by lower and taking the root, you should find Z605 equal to 0.87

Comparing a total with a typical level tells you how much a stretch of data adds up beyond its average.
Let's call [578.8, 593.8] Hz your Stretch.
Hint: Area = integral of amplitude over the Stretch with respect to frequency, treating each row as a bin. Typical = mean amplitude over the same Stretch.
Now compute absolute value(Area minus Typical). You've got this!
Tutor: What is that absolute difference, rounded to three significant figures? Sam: 365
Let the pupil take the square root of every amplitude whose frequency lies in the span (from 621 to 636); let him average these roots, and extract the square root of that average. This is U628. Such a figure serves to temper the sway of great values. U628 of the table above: 2.277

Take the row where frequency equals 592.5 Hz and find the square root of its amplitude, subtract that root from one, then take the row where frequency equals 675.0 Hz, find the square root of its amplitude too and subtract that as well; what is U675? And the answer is -7.92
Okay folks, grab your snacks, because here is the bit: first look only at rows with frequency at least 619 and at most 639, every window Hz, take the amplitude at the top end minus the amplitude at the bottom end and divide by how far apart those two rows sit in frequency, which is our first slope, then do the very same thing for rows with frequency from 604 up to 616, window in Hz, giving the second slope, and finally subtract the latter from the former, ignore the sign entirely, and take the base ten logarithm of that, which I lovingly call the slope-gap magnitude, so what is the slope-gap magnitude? -0.276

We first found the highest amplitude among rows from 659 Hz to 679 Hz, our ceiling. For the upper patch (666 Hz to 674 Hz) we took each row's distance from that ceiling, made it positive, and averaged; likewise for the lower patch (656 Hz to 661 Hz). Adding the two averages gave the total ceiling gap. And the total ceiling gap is 13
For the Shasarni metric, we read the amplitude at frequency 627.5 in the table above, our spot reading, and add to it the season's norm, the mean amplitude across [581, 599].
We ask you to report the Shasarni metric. 52.0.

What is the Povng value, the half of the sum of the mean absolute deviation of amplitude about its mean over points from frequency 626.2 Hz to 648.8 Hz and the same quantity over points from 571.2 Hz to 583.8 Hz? 1.0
